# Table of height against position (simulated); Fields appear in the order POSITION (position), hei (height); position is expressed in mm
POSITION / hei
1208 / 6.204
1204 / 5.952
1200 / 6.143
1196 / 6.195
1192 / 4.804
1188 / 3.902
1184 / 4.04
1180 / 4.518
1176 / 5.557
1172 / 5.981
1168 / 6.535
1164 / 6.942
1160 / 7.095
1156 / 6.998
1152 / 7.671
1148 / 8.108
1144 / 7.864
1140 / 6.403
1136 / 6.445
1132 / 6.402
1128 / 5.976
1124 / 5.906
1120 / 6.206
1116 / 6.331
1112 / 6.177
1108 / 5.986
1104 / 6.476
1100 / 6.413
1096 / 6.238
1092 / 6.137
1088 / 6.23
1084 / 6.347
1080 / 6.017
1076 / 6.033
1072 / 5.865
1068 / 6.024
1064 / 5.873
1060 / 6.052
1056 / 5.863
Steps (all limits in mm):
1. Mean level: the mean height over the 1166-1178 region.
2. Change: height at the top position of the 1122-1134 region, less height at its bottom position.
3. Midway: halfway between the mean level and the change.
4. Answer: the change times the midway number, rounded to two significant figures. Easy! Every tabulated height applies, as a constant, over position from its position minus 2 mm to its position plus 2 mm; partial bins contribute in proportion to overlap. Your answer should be 1.6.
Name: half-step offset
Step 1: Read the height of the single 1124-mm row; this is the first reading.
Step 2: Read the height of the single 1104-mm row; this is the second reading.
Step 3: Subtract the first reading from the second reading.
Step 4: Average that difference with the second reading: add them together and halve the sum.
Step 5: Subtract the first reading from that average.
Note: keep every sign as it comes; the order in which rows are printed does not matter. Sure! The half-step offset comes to -2.4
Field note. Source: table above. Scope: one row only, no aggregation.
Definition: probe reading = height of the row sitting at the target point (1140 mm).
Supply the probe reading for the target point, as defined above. 6.403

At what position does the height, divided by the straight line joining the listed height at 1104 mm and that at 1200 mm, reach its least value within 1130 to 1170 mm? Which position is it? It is 1132 mm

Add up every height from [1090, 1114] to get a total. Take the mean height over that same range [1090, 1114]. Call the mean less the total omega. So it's -31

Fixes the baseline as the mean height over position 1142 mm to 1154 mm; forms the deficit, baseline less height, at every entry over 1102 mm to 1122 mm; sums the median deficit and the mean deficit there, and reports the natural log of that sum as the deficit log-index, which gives 1.2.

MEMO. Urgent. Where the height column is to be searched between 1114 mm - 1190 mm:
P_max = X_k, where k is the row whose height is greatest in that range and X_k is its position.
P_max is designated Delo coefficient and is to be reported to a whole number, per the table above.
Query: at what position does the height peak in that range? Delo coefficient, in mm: 1148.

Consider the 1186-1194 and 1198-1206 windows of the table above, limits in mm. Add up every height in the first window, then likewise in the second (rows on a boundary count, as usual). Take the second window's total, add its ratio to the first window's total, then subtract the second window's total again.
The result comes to 1.4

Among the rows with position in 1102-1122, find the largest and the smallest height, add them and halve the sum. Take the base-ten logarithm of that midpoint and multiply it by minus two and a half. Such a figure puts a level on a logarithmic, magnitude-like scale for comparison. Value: -1.99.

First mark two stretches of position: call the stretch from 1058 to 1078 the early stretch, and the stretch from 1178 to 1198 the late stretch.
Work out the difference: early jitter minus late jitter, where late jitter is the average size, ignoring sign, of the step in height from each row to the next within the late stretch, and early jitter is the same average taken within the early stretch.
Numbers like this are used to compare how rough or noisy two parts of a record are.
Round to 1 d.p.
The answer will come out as -0.6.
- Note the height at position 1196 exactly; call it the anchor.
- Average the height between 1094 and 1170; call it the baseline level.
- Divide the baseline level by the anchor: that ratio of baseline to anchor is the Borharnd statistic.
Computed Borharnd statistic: 1.07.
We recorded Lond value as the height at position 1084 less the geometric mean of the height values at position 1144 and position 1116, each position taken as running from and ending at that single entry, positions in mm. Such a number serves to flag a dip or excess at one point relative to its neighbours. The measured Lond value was -0.71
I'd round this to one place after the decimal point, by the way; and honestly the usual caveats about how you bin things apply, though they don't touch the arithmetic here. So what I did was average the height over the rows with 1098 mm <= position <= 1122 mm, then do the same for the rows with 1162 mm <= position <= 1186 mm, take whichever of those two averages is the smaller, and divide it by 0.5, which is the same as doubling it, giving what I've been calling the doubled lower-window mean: 11.2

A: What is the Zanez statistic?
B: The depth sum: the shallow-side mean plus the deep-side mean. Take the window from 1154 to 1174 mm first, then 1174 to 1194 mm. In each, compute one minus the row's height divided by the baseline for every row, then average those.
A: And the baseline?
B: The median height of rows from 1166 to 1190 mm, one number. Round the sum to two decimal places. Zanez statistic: -0.24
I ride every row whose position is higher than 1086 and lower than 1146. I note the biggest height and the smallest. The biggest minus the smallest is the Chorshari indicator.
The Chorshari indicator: 2.0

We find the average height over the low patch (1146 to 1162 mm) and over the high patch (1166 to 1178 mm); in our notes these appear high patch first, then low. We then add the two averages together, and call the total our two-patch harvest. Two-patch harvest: 13.5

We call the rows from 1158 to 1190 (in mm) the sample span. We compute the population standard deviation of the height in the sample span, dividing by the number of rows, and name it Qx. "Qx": 1.2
